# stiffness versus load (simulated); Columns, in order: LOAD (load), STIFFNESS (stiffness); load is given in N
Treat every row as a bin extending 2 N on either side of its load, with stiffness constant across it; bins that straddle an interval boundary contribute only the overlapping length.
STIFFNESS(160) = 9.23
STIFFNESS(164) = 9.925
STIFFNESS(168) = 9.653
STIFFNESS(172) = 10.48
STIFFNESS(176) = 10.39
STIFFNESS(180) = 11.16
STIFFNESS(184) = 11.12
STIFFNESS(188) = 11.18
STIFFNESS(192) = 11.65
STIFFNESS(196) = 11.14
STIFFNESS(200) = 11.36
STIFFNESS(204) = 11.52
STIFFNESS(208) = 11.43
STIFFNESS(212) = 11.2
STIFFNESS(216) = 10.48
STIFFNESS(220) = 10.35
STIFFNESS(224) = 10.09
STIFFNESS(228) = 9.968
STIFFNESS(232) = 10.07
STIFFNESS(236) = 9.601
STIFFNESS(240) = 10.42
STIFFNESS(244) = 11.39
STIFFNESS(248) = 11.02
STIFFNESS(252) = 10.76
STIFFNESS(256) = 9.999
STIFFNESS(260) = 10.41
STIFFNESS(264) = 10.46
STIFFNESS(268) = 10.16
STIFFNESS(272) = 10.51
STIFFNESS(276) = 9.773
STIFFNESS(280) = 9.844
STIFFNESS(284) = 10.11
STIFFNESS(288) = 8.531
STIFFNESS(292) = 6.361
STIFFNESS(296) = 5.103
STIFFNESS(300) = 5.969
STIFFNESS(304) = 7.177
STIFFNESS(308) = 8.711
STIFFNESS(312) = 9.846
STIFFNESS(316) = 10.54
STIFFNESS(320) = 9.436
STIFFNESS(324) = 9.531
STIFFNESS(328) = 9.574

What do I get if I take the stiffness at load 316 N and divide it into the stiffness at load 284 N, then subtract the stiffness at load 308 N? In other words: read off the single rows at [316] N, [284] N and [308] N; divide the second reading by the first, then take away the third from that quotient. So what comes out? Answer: -7.8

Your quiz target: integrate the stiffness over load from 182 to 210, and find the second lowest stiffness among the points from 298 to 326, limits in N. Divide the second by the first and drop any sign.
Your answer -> 0.023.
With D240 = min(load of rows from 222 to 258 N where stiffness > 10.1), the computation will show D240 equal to 240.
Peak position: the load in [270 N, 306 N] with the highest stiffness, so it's 272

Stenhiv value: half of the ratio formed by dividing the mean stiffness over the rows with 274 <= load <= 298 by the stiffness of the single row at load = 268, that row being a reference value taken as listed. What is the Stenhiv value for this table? 0.41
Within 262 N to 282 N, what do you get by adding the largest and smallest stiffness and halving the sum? 10.1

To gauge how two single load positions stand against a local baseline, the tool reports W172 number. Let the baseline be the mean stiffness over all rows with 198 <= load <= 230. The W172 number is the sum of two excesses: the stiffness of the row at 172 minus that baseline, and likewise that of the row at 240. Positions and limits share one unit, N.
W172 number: -0.7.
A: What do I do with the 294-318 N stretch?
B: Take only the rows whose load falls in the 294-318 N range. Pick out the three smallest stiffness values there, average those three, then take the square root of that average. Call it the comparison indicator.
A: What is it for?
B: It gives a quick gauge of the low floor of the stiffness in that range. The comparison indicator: 2.47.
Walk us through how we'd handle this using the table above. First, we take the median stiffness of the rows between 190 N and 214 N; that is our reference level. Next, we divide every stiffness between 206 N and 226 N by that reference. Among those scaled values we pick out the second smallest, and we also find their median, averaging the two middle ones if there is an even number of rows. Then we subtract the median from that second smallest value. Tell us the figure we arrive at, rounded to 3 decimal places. -0.011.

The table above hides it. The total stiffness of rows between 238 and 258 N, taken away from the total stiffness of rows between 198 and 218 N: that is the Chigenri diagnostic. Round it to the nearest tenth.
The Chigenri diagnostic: 2.4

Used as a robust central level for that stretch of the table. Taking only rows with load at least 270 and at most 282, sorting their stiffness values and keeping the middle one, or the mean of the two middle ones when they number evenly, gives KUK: 9.8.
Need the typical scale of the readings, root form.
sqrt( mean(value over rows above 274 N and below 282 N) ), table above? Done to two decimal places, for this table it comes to 3.13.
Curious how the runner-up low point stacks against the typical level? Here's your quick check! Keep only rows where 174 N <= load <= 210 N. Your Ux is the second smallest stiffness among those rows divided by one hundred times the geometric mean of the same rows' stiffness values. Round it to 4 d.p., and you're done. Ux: 0.0099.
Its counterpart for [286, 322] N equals 0.0077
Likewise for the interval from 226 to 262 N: 0.0096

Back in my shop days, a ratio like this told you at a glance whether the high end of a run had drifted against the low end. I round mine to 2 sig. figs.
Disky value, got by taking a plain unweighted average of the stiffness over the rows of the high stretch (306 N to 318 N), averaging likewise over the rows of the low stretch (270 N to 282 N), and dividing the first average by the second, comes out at 0.97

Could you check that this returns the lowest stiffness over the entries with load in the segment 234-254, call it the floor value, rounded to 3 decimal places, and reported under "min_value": 9.601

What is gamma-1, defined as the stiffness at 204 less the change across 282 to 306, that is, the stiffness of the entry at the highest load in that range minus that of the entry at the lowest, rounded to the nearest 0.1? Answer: 14.5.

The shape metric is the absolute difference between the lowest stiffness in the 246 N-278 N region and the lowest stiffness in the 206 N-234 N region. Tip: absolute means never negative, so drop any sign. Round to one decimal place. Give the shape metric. 0.2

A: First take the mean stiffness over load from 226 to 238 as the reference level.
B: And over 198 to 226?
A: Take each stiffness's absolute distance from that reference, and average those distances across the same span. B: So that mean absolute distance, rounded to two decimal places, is 1.04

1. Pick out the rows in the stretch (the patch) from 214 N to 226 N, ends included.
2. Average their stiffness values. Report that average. 10.3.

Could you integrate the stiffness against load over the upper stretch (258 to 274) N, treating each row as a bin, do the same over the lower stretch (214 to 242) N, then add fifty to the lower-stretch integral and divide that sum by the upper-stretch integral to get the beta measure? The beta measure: 2.01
